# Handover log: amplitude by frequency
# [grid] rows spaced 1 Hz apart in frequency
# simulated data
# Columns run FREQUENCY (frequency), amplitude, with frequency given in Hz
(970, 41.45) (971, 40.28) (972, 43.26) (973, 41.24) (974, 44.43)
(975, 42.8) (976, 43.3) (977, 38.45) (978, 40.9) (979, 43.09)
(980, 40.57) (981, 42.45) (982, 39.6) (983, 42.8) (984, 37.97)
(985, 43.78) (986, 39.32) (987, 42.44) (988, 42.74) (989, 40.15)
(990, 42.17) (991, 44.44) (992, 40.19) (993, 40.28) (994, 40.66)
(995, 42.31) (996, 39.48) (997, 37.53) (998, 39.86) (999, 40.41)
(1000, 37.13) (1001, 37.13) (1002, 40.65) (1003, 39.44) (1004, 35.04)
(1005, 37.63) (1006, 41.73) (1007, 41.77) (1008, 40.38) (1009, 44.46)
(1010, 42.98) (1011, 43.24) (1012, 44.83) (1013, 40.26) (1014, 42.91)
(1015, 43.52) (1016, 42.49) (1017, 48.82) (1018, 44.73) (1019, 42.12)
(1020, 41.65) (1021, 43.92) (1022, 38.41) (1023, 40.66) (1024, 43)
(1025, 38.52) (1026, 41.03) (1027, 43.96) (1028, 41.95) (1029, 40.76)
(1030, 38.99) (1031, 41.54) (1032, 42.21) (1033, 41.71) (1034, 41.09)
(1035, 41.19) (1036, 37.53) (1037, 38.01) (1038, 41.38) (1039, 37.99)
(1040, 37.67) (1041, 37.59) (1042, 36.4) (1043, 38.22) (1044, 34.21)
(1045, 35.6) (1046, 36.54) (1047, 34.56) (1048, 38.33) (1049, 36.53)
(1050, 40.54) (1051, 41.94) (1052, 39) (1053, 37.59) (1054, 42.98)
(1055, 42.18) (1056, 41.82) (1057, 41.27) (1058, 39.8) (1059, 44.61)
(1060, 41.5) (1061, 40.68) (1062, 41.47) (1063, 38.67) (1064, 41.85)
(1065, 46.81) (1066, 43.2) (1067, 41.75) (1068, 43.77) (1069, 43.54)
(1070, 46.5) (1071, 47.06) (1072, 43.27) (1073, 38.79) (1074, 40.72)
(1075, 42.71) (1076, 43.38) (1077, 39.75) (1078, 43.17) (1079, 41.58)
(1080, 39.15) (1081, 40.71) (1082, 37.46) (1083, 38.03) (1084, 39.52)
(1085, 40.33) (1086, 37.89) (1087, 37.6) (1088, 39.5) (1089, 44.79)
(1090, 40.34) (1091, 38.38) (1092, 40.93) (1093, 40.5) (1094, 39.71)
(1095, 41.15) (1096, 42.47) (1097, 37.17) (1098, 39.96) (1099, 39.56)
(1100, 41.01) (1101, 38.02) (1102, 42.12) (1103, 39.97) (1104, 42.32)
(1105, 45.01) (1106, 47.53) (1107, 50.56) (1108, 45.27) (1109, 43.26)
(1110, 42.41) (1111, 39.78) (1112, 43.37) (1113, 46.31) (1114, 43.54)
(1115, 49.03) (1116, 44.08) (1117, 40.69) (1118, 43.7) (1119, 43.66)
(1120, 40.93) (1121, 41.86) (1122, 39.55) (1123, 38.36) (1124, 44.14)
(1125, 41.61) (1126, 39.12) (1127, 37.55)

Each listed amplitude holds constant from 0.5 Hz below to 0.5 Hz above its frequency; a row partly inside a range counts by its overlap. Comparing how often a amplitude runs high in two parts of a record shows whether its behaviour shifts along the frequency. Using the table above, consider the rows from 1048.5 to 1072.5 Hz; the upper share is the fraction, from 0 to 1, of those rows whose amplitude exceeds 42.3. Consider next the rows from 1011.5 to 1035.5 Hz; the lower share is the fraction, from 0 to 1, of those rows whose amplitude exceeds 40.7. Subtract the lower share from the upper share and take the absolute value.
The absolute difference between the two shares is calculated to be 0.42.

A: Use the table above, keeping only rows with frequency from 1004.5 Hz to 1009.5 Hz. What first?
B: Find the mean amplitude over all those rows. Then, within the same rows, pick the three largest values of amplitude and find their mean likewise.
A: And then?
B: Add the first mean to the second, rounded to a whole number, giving 84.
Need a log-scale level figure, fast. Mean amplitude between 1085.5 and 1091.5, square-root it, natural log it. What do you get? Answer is 1.84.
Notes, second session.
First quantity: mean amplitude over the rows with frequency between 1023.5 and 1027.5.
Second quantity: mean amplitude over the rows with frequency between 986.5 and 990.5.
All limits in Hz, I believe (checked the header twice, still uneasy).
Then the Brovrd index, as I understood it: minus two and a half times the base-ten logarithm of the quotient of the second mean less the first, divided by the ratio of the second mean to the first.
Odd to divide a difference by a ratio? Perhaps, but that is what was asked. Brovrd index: 1.5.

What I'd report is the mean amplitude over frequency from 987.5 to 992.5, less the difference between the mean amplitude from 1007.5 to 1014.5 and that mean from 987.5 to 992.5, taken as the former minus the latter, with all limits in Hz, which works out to 41.2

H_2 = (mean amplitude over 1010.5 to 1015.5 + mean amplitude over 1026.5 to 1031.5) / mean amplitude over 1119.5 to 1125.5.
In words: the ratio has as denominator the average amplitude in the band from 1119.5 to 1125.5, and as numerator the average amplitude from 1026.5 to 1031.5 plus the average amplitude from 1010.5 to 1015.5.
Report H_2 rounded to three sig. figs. 2.05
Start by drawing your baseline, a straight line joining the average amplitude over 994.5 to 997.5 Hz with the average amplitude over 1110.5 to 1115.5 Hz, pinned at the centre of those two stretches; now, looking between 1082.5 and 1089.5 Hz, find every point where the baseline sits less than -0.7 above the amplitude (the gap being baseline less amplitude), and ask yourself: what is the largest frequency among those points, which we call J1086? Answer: 1089 Hz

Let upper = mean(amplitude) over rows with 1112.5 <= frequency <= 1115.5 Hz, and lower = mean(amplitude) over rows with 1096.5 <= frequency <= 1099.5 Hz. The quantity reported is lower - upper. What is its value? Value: -7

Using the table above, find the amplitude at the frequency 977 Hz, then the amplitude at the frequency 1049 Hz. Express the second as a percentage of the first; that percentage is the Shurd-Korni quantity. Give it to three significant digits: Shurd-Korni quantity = 95.0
